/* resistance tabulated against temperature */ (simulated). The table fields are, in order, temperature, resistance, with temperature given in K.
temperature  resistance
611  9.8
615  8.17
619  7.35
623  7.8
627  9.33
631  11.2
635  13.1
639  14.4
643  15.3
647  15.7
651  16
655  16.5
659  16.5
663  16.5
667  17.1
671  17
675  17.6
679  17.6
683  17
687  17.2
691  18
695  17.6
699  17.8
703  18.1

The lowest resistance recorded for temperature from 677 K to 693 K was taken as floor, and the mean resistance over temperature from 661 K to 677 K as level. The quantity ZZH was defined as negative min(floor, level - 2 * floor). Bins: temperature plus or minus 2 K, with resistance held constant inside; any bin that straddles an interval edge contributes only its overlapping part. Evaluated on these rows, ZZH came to 17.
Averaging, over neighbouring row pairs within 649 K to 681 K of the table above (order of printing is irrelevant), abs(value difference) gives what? 0.3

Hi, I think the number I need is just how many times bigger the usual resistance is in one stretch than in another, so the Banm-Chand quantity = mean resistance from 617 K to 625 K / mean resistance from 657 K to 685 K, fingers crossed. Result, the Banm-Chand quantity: 0.44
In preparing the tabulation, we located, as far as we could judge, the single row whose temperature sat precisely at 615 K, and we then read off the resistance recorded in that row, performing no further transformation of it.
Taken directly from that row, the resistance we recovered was 8.17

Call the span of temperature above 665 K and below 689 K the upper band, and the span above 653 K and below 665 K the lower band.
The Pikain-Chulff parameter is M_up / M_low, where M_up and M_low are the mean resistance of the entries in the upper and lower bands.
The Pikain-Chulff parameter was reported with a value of 1.0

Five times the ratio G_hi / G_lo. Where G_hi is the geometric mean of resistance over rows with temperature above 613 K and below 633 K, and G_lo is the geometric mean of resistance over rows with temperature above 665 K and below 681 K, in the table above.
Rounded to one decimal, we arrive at 2.5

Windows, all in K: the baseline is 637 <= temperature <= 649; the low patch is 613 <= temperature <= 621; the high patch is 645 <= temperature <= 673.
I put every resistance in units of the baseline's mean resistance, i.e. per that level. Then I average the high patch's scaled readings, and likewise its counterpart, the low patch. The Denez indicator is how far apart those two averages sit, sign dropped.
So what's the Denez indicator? 0.58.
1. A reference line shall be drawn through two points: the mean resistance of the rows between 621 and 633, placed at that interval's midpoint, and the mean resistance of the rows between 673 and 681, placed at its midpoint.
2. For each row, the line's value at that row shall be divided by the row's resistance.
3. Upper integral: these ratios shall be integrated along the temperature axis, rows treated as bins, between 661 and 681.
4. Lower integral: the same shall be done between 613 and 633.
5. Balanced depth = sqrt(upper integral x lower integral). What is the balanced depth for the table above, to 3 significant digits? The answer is 19.8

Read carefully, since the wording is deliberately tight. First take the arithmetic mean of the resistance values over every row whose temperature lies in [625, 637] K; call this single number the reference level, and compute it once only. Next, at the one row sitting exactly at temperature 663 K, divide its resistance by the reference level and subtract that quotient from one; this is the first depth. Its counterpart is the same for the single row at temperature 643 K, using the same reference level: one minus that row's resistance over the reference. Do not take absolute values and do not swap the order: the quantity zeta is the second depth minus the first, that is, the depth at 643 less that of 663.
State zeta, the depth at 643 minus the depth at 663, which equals 0.11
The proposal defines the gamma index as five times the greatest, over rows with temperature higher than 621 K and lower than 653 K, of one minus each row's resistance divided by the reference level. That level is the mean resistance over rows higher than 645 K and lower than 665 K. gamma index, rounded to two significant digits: 2.6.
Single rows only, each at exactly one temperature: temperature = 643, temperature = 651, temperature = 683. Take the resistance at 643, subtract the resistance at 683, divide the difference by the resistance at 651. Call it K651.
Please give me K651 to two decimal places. -0.11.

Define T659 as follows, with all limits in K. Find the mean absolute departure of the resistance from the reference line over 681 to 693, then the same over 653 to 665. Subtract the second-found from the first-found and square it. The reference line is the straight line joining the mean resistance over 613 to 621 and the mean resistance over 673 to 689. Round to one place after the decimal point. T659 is 2.6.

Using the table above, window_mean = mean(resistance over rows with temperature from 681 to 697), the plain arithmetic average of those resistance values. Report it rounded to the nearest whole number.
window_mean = 17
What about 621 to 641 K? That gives 11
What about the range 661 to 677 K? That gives 17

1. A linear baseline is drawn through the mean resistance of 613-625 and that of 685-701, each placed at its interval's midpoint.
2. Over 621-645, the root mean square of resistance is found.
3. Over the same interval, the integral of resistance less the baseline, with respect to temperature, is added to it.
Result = 65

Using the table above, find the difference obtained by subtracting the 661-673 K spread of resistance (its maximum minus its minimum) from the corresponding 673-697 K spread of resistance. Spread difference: 0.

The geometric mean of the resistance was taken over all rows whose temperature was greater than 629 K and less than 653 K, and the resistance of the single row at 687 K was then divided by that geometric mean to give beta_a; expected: 1.21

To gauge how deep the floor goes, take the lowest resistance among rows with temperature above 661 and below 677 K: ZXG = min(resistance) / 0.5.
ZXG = 33.0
